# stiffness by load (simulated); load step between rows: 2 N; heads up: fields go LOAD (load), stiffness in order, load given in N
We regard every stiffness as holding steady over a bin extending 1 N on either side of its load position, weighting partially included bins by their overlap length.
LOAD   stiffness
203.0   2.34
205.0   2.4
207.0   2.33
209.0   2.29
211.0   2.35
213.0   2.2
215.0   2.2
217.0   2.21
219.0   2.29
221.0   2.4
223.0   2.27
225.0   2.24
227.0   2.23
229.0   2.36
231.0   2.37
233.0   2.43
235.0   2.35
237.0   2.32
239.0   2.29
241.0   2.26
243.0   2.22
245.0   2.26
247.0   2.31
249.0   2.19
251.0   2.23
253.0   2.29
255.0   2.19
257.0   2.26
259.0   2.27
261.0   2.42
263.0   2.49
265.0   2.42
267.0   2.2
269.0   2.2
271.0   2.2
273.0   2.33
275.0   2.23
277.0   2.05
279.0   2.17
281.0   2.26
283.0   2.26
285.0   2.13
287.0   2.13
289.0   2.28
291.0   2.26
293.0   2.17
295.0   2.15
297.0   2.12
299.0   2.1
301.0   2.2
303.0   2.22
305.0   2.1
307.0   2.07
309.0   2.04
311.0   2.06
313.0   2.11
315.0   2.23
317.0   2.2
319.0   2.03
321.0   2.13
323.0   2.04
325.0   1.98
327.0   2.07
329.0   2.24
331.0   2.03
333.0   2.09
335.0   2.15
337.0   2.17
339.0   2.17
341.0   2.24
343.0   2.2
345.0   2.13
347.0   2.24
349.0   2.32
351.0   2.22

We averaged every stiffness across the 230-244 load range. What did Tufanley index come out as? 2.32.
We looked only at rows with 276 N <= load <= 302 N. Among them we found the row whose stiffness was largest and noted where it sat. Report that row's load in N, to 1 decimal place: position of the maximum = 289.0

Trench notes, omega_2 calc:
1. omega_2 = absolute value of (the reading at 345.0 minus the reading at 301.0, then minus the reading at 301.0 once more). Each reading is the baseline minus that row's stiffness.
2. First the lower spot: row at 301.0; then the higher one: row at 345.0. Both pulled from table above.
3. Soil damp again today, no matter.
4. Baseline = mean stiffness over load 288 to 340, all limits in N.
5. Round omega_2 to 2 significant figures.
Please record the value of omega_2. 0.14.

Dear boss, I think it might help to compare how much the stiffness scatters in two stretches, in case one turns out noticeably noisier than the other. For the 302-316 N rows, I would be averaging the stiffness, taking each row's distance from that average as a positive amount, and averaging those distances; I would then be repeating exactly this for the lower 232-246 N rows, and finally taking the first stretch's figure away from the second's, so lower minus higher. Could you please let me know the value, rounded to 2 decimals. -0.01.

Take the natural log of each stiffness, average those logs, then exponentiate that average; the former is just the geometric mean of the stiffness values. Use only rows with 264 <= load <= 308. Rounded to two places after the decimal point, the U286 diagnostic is 2.19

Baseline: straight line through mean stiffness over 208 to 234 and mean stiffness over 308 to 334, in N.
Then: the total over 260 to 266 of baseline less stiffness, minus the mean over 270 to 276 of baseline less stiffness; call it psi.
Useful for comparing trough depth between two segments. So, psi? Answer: -0.63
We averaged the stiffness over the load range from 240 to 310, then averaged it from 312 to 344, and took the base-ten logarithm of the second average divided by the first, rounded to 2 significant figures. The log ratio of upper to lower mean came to -0.018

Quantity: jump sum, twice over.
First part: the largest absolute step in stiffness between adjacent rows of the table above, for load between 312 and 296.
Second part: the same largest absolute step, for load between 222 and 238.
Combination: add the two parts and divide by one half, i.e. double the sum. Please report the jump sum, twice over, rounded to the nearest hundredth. 0.50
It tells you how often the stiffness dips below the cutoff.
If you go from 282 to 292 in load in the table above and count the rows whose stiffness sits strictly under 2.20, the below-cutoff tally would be 2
